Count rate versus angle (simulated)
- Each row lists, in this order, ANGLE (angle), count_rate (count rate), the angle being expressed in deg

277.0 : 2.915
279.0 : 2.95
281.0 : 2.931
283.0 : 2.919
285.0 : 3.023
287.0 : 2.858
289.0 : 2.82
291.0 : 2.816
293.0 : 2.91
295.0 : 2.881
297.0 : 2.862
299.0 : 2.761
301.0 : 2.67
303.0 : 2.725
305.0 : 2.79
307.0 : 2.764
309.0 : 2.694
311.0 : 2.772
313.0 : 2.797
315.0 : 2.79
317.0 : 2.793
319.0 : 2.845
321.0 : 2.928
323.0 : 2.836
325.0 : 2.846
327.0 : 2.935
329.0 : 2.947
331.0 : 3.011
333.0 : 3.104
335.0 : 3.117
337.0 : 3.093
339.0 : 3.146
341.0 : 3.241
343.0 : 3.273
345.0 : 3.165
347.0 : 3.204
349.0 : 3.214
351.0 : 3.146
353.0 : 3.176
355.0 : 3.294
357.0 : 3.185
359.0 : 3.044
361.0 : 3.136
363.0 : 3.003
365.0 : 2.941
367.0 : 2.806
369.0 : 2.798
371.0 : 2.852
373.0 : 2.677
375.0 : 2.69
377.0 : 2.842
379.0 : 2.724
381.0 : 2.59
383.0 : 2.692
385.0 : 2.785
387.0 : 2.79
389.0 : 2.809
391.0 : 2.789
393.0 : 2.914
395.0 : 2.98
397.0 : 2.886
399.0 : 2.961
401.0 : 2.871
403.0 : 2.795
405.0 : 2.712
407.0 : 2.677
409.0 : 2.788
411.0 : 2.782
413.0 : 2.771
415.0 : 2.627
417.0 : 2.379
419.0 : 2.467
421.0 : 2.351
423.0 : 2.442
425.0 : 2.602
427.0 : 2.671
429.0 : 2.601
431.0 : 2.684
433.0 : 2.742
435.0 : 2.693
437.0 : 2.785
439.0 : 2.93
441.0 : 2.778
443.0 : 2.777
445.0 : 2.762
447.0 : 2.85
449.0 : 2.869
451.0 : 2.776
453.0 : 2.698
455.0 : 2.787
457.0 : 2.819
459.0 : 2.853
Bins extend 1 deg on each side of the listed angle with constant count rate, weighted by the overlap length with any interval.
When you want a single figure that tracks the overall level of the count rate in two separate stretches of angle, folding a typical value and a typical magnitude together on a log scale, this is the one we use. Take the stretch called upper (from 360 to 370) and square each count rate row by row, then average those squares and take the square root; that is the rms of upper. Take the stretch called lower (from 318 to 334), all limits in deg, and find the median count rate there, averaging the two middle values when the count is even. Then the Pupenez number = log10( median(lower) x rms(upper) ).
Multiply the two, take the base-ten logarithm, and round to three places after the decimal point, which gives 0.935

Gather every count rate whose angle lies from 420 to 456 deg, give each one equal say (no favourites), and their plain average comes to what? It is 2.71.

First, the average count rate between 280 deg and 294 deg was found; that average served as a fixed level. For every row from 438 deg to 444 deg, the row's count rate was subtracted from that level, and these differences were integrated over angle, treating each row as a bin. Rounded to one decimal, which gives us 0.4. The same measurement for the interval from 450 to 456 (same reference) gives 0.9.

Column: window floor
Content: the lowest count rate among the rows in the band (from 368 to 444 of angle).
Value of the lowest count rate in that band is 2.351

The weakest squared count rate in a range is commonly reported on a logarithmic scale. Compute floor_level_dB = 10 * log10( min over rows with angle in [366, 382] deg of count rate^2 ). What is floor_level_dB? 8.27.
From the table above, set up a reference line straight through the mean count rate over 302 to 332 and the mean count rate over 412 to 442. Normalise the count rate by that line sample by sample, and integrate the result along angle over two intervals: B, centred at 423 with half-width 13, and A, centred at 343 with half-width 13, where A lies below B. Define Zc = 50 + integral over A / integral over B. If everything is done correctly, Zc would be 51.16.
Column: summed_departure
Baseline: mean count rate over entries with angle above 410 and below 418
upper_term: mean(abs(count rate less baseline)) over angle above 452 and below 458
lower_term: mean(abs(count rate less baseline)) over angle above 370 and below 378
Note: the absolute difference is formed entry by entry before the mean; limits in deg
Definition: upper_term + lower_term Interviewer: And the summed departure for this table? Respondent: 0.254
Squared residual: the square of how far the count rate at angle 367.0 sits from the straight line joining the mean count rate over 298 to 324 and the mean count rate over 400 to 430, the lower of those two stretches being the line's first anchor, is 0.011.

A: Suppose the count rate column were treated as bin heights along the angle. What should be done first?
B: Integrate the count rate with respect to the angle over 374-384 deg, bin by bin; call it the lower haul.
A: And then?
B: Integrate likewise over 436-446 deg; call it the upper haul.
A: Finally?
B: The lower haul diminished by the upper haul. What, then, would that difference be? -1.0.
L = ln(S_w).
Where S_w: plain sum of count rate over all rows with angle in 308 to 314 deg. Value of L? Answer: 2.11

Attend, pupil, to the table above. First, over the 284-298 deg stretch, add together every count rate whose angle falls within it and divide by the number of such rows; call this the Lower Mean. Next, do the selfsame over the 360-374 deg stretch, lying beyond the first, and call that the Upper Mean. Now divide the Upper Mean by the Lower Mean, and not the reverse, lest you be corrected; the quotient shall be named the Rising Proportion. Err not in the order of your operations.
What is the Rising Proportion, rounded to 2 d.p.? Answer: 1.00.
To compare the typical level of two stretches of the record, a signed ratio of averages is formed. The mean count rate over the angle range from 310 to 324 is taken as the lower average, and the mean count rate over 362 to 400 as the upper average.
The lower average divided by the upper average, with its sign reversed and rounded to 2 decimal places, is -1.00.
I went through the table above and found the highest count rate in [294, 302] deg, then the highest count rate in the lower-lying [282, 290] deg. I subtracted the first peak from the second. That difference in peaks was 0.14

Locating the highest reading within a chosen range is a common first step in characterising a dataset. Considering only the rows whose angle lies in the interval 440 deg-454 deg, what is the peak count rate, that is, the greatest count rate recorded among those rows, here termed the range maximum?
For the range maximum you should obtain 2.869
